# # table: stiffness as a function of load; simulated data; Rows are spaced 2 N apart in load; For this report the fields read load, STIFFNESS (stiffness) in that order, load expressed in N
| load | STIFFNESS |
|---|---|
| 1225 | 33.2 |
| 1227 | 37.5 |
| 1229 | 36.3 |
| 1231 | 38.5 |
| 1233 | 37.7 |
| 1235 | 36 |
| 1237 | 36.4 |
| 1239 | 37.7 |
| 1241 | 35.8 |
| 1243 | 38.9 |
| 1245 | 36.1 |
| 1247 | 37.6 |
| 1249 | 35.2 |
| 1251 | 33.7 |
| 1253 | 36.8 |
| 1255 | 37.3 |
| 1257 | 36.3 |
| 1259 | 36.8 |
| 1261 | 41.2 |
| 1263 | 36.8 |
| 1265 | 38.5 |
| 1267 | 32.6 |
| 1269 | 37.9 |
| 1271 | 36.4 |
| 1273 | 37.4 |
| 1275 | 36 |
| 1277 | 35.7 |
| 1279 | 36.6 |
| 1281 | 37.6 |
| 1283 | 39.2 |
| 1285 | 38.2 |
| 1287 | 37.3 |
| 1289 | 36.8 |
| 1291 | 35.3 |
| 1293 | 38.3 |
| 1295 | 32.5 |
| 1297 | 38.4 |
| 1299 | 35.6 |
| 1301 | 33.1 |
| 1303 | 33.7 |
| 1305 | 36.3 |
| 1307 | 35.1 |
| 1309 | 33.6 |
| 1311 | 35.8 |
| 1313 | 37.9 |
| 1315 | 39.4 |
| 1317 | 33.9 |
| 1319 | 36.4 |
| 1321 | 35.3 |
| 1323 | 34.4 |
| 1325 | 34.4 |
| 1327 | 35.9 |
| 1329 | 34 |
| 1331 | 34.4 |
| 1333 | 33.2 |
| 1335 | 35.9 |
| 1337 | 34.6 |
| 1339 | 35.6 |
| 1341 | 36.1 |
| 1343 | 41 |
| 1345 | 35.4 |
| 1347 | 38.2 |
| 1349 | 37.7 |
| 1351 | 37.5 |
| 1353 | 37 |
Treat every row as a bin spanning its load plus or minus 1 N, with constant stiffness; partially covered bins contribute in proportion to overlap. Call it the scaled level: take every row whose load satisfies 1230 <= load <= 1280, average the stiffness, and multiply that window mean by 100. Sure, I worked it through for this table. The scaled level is 3680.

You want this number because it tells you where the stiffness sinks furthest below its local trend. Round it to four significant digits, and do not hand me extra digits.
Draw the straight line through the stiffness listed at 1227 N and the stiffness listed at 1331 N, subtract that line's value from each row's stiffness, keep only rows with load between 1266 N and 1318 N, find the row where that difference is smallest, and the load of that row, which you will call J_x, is 1267 N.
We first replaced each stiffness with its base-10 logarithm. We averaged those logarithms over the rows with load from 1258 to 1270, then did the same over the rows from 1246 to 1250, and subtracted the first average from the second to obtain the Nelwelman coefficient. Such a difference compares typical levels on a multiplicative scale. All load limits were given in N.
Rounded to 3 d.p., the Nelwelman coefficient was -0.010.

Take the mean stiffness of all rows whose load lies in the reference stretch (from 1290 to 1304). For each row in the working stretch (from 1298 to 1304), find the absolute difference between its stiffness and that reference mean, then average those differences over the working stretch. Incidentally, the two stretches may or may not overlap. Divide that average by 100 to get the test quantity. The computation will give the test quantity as 0.014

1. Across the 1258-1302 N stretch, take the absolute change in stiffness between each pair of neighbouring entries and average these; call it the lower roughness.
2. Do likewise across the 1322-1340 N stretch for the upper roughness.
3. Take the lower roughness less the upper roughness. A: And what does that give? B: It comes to 1.3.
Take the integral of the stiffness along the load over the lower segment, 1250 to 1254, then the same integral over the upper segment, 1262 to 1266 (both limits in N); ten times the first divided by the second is 9.36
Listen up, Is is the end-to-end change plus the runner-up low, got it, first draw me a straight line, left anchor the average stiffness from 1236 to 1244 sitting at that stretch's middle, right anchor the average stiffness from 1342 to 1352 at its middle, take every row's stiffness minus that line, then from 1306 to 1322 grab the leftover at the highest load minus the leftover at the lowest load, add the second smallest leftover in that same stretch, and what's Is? -3.7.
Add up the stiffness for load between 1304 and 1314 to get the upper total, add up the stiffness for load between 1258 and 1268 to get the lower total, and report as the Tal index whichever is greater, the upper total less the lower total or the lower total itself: 186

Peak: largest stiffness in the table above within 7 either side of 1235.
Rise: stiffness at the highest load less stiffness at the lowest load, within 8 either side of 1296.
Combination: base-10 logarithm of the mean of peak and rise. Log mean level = 1.25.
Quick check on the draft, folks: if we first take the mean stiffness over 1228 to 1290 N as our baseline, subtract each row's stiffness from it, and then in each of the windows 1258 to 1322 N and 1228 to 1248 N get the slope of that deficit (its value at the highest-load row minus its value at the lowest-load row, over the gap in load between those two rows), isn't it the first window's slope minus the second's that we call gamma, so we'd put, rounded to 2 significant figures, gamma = 0.096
